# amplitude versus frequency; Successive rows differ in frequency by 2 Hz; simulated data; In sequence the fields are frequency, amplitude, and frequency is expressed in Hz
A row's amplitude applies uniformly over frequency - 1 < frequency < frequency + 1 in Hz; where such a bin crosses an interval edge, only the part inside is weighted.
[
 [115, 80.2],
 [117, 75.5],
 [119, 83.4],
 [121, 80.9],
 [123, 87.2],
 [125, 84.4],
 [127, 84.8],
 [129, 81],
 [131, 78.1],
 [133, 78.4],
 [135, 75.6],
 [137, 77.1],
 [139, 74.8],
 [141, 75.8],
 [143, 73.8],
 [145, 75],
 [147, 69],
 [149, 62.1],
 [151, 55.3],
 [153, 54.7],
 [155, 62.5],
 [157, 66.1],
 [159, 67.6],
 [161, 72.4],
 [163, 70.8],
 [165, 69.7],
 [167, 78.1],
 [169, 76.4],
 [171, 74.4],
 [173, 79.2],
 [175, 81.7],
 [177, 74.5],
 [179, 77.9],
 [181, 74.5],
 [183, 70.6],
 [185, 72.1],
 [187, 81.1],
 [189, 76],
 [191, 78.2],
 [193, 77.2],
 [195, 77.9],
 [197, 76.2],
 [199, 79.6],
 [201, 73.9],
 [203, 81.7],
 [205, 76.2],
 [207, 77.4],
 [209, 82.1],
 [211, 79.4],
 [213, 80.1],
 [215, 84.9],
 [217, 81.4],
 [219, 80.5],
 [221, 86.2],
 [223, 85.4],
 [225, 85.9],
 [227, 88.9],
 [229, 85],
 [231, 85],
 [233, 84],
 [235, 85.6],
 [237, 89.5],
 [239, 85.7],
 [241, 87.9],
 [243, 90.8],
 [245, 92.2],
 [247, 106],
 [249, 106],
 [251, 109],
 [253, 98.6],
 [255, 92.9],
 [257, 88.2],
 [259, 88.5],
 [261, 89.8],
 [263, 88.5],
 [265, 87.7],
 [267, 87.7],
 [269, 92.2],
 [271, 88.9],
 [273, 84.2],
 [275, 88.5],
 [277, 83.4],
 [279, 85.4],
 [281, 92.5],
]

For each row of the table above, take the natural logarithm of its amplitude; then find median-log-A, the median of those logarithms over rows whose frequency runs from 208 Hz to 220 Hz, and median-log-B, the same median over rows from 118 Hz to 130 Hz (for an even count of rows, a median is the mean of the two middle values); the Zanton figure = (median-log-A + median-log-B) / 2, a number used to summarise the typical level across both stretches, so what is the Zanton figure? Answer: 4.412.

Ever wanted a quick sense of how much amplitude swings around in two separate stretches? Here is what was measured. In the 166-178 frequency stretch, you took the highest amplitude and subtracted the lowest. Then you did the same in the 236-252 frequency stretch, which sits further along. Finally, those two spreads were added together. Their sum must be 31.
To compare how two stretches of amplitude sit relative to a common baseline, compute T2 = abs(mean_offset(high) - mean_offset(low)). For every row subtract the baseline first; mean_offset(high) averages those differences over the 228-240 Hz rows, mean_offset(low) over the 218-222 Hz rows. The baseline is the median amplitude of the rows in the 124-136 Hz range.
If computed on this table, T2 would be 2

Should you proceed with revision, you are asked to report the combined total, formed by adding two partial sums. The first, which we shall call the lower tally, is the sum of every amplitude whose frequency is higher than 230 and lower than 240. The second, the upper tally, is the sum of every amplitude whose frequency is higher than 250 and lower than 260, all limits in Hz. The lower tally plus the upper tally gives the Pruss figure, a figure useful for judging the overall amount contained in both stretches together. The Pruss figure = 907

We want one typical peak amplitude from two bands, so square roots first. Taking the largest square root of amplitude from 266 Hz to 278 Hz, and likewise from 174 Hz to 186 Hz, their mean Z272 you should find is 9.32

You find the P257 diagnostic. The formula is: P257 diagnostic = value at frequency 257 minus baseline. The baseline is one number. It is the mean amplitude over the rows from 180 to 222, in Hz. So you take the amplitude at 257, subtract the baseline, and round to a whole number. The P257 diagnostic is 10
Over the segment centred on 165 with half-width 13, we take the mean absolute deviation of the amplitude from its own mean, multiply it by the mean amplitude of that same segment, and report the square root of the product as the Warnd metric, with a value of 20.1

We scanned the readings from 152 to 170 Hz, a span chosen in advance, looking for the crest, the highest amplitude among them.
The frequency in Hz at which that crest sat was 167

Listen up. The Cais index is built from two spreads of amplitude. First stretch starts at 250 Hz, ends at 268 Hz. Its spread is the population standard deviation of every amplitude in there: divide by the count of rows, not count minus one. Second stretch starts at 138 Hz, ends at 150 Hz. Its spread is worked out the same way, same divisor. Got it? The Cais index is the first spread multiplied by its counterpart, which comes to 33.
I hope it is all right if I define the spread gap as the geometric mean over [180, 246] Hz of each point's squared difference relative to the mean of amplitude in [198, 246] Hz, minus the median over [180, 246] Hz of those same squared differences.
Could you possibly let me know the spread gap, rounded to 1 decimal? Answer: -4.0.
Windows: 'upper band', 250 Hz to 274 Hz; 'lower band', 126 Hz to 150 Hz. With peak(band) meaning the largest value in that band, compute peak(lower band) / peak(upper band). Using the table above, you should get 0.778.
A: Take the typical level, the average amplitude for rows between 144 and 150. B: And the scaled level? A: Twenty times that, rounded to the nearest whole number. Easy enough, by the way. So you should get 1374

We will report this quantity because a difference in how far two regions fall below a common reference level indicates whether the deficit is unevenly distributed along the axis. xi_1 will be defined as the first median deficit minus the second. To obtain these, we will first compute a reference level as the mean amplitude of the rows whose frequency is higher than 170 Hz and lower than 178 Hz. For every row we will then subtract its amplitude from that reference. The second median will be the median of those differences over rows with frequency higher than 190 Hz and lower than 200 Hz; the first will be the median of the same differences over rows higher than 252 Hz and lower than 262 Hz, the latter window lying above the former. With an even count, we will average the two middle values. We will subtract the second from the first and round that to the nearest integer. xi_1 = -12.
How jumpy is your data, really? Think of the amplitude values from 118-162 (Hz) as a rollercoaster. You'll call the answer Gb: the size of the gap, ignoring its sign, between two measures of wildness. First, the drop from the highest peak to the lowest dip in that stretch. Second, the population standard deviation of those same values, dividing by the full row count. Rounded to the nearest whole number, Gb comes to 24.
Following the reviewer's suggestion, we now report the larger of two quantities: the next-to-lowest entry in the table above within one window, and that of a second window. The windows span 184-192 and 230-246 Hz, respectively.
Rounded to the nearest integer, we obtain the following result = 85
